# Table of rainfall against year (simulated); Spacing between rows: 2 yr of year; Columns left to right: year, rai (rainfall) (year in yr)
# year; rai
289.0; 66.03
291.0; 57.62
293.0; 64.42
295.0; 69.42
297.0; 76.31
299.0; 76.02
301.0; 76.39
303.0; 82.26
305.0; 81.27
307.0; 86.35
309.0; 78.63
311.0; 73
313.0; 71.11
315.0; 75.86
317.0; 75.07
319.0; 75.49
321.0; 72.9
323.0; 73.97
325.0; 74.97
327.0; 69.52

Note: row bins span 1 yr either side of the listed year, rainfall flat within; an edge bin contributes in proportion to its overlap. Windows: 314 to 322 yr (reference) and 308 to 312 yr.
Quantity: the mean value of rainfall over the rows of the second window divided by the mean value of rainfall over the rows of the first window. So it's 1.01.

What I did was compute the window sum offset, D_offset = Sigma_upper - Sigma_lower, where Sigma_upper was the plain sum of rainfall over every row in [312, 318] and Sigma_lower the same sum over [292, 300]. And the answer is -64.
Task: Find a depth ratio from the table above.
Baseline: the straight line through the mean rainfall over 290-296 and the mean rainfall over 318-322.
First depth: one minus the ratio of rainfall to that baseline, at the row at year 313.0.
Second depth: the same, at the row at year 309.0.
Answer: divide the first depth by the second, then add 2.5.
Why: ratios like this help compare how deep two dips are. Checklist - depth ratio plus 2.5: 2.5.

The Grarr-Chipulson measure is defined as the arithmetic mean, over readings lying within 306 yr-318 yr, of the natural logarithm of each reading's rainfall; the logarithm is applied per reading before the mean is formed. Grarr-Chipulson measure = 4.34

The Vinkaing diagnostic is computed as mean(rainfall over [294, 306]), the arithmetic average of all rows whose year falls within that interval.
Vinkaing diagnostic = 77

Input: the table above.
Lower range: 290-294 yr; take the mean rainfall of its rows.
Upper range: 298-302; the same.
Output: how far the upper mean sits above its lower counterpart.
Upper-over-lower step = 15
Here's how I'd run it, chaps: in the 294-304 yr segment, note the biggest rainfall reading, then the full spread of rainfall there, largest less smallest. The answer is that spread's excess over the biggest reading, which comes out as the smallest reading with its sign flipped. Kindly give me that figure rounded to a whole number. -69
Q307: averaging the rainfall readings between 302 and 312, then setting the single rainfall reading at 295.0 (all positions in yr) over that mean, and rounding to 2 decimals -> 0.86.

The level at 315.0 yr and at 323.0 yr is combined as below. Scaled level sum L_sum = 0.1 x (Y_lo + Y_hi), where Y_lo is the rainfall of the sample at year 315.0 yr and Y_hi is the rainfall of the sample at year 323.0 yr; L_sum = 15.0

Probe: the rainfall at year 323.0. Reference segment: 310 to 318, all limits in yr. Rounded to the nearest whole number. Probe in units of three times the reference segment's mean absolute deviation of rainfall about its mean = 14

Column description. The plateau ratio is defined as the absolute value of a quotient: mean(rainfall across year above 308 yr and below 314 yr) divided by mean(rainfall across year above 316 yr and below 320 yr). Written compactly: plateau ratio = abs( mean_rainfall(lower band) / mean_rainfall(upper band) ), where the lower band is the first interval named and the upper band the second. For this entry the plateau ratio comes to 0.99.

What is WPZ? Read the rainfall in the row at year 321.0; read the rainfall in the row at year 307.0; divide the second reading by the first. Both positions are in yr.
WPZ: 1.18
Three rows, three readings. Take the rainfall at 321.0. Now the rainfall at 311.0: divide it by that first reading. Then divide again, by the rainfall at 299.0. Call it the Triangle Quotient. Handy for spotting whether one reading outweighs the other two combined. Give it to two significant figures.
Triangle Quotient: 0.013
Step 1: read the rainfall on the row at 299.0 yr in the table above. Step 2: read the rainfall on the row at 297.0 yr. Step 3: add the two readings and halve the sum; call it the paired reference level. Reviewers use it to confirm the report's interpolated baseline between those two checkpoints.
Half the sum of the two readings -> 76.2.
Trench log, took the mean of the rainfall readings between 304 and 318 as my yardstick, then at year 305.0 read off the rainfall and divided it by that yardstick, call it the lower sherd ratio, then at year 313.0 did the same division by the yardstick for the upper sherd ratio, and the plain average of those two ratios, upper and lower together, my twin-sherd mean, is 0.99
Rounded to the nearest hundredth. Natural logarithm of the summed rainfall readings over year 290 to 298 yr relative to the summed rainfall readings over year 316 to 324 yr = -0.11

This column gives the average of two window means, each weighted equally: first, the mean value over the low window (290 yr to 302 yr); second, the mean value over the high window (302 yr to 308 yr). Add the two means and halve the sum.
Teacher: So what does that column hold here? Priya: 77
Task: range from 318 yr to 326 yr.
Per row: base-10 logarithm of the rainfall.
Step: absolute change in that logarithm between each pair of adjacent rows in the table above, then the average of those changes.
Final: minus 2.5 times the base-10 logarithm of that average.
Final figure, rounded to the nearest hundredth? 5.10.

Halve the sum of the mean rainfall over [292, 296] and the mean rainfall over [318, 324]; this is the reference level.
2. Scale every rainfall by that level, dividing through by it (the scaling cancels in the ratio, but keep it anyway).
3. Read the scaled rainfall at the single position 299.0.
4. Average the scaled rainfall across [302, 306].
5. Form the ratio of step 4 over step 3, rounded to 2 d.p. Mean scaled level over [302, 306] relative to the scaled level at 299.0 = 1.08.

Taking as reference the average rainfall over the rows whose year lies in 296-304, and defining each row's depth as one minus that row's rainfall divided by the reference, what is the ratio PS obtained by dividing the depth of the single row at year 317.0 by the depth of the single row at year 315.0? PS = 1.4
